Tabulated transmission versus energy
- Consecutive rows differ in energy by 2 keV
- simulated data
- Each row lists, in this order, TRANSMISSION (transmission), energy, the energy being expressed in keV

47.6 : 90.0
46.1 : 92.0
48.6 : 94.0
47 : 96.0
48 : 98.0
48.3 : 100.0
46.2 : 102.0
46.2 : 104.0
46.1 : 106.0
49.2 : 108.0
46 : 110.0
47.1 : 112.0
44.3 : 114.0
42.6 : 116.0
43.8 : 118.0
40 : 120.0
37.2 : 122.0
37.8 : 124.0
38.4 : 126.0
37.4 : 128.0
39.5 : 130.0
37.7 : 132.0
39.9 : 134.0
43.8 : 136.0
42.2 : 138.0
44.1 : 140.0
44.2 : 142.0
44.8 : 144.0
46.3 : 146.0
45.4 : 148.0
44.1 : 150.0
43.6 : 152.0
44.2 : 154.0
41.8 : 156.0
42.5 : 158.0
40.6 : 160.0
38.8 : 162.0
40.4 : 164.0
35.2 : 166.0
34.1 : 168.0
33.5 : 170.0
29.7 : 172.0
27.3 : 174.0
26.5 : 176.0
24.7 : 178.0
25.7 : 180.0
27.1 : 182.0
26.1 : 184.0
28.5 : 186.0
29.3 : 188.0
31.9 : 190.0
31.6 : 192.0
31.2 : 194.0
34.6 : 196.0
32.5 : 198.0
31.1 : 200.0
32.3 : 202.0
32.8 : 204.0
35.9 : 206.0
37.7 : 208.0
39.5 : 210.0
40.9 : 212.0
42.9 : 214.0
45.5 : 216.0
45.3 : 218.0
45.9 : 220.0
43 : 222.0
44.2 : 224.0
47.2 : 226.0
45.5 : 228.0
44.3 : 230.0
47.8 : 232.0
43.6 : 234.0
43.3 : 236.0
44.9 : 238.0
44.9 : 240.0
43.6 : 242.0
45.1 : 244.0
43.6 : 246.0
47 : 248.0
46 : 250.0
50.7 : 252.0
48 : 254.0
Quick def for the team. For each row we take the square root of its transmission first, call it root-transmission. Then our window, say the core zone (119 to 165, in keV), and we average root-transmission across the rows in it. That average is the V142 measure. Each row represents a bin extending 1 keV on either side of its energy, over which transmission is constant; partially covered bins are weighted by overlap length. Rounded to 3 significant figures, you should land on 6.44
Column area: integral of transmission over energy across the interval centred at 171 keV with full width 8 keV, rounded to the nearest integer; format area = 249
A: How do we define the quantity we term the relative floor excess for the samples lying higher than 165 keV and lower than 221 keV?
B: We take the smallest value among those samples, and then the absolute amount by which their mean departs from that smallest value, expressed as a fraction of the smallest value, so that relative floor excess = 0.36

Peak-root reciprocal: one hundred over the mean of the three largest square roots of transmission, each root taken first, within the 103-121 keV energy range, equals 14.5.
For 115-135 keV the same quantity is 15.4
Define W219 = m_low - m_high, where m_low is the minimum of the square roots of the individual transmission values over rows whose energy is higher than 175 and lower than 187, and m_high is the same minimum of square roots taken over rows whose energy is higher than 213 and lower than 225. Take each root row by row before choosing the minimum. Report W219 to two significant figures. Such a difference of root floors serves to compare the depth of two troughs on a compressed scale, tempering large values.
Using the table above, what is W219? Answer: -1.6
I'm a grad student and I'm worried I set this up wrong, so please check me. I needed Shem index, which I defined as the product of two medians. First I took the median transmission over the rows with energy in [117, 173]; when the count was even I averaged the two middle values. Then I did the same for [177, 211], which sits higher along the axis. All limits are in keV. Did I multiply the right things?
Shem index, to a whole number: 1280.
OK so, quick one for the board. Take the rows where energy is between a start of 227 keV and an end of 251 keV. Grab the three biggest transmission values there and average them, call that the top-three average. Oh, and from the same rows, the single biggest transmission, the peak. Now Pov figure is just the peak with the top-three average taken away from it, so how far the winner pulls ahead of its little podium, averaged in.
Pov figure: 0.87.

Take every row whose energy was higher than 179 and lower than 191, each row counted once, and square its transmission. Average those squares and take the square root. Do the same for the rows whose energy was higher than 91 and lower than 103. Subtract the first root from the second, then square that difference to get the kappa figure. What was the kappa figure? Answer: 369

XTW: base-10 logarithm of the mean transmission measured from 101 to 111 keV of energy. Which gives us 1.67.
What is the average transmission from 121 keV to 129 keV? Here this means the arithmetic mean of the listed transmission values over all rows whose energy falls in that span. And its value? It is 38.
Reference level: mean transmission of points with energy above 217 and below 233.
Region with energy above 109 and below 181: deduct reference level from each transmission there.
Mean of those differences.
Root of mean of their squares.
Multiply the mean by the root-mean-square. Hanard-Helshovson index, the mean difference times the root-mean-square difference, -52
